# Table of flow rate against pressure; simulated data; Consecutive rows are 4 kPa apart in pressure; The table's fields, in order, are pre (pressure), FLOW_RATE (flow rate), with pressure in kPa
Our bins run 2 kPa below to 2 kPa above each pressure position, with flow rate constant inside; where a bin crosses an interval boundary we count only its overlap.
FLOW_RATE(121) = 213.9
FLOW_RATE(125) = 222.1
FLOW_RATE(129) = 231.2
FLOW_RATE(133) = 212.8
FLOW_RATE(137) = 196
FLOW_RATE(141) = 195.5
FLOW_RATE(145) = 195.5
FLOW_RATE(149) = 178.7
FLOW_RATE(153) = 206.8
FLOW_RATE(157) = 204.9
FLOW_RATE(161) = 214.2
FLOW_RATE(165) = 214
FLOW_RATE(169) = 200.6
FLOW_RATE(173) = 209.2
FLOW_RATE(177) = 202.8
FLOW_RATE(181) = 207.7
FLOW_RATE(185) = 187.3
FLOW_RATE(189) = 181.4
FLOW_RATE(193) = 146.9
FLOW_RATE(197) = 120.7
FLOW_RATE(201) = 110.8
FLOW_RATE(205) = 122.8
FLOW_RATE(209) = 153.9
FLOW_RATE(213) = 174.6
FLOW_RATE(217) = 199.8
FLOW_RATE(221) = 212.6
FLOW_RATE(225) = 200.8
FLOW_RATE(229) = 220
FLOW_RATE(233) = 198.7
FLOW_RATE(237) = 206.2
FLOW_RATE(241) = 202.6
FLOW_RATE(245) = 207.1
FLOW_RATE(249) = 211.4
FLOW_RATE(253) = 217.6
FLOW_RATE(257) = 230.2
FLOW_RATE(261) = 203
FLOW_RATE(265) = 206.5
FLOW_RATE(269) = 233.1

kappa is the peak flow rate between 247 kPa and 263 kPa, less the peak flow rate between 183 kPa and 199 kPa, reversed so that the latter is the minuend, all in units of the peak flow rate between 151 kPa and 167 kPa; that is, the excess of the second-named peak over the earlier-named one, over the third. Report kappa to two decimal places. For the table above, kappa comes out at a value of -0.20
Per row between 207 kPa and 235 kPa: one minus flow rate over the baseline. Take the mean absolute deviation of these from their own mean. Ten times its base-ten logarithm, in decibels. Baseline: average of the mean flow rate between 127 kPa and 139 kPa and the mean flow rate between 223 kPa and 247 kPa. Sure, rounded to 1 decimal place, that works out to -10.9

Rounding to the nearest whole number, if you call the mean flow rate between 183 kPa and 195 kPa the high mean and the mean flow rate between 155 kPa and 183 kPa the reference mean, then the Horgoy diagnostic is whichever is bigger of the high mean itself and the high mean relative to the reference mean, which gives 172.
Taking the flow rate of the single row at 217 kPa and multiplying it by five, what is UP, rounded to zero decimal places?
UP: 999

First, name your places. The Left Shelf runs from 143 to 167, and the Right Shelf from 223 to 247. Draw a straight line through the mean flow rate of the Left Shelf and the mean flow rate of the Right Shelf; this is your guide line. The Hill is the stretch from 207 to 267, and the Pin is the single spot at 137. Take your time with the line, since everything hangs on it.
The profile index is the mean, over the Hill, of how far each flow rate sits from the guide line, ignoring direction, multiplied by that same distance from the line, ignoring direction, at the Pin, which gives 62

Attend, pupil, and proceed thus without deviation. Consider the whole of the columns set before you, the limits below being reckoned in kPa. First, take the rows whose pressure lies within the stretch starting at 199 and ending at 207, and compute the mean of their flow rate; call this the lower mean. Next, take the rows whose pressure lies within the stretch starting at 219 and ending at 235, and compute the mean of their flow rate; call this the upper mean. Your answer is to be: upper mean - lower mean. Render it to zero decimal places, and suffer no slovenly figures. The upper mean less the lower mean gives 91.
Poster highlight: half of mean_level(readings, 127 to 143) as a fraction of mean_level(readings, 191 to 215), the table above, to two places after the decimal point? 0.76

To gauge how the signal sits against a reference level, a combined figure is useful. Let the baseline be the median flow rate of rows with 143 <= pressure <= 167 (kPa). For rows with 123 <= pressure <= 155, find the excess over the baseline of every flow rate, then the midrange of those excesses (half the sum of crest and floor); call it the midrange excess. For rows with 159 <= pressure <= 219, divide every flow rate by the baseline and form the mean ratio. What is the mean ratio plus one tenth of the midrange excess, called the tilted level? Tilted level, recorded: 0.77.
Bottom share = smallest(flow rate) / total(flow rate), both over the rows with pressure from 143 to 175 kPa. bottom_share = 0.110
